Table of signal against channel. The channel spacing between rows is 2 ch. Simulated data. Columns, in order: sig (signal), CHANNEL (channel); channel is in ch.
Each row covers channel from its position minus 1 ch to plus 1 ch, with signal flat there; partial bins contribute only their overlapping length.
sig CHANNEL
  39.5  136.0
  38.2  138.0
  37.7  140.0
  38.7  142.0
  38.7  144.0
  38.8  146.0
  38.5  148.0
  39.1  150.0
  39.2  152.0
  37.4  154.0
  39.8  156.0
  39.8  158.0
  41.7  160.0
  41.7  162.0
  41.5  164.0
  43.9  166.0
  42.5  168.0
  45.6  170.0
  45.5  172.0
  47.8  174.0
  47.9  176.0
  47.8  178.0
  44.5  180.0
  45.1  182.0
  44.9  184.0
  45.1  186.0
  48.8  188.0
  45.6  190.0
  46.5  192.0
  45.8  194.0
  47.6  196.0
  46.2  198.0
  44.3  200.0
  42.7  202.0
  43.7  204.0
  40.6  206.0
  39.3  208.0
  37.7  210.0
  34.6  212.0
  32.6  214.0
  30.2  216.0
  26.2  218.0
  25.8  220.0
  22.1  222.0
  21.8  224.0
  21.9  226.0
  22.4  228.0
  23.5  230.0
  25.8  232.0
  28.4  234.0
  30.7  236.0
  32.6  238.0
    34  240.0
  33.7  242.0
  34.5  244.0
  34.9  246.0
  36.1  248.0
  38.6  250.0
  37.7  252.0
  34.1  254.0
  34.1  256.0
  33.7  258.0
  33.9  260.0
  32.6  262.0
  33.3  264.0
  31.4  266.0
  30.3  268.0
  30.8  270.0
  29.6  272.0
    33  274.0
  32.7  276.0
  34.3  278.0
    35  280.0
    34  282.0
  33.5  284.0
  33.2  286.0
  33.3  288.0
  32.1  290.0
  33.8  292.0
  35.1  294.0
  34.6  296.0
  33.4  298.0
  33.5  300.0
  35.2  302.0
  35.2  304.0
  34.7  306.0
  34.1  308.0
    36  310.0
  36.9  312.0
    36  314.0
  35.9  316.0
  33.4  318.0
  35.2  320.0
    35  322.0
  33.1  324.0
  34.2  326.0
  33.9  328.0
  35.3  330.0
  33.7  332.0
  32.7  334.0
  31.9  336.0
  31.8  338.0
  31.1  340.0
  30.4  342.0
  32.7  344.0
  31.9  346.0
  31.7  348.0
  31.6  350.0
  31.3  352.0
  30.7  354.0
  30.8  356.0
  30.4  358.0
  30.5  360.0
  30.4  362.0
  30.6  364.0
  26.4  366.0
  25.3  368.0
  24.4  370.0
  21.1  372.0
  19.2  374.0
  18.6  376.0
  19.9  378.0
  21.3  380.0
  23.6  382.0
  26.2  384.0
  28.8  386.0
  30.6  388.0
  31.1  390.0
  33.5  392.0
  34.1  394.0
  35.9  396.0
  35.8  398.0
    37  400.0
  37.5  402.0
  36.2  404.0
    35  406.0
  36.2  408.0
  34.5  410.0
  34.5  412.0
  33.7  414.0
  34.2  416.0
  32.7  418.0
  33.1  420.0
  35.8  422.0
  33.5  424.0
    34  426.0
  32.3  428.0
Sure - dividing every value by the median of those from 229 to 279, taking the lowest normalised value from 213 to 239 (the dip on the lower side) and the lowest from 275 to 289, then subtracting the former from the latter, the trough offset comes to 0.33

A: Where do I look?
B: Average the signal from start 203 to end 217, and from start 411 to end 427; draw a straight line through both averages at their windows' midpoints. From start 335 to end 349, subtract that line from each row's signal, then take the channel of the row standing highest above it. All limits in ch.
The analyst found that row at 344.0 ch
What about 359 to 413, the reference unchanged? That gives 402.0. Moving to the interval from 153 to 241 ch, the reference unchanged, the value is 188.0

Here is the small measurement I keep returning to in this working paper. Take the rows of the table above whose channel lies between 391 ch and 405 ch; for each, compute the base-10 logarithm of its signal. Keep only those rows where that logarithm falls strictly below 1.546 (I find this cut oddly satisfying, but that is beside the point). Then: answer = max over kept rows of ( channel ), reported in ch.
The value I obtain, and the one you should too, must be 394.0 ch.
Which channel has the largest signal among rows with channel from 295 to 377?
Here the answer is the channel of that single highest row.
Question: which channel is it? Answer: 312.0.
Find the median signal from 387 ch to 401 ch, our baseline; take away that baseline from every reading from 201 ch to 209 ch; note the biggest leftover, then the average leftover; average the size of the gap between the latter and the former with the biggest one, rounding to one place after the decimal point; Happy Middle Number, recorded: 5.9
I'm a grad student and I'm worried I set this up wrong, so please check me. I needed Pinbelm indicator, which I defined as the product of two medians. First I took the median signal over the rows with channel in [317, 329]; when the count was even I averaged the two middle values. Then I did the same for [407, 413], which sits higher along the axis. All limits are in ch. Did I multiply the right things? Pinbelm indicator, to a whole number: 1175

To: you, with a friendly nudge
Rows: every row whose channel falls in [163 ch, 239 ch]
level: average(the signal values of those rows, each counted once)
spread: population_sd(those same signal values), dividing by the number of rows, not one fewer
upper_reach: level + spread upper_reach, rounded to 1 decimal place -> 47.3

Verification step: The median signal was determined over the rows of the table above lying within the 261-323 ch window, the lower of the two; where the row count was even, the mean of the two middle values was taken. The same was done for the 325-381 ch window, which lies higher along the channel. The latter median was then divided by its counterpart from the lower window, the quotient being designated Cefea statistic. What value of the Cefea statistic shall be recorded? 0.91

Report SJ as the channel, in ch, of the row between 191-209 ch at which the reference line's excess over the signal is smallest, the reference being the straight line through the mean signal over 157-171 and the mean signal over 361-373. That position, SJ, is 196.0 ch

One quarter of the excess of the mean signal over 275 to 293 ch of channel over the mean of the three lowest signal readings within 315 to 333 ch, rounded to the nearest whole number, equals 0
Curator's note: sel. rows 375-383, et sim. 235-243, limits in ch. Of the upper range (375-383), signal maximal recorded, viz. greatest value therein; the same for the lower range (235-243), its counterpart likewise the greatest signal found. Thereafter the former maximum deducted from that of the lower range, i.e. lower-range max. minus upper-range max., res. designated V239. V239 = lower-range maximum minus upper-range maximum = 10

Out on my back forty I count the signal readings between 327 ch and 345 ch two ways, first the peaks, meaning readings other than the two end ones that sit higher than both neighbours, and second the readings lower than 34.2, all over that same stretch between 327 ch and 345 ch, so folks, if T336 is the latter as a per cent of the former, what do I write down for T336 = 800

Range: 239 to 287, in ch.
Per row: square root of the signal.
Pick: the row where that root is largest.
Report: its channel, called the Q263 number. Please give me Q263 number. 250.0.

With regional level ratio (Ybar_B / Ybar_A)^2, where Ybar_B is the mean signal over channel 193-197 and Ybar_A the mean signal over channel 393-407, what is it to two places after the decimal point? 1.69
